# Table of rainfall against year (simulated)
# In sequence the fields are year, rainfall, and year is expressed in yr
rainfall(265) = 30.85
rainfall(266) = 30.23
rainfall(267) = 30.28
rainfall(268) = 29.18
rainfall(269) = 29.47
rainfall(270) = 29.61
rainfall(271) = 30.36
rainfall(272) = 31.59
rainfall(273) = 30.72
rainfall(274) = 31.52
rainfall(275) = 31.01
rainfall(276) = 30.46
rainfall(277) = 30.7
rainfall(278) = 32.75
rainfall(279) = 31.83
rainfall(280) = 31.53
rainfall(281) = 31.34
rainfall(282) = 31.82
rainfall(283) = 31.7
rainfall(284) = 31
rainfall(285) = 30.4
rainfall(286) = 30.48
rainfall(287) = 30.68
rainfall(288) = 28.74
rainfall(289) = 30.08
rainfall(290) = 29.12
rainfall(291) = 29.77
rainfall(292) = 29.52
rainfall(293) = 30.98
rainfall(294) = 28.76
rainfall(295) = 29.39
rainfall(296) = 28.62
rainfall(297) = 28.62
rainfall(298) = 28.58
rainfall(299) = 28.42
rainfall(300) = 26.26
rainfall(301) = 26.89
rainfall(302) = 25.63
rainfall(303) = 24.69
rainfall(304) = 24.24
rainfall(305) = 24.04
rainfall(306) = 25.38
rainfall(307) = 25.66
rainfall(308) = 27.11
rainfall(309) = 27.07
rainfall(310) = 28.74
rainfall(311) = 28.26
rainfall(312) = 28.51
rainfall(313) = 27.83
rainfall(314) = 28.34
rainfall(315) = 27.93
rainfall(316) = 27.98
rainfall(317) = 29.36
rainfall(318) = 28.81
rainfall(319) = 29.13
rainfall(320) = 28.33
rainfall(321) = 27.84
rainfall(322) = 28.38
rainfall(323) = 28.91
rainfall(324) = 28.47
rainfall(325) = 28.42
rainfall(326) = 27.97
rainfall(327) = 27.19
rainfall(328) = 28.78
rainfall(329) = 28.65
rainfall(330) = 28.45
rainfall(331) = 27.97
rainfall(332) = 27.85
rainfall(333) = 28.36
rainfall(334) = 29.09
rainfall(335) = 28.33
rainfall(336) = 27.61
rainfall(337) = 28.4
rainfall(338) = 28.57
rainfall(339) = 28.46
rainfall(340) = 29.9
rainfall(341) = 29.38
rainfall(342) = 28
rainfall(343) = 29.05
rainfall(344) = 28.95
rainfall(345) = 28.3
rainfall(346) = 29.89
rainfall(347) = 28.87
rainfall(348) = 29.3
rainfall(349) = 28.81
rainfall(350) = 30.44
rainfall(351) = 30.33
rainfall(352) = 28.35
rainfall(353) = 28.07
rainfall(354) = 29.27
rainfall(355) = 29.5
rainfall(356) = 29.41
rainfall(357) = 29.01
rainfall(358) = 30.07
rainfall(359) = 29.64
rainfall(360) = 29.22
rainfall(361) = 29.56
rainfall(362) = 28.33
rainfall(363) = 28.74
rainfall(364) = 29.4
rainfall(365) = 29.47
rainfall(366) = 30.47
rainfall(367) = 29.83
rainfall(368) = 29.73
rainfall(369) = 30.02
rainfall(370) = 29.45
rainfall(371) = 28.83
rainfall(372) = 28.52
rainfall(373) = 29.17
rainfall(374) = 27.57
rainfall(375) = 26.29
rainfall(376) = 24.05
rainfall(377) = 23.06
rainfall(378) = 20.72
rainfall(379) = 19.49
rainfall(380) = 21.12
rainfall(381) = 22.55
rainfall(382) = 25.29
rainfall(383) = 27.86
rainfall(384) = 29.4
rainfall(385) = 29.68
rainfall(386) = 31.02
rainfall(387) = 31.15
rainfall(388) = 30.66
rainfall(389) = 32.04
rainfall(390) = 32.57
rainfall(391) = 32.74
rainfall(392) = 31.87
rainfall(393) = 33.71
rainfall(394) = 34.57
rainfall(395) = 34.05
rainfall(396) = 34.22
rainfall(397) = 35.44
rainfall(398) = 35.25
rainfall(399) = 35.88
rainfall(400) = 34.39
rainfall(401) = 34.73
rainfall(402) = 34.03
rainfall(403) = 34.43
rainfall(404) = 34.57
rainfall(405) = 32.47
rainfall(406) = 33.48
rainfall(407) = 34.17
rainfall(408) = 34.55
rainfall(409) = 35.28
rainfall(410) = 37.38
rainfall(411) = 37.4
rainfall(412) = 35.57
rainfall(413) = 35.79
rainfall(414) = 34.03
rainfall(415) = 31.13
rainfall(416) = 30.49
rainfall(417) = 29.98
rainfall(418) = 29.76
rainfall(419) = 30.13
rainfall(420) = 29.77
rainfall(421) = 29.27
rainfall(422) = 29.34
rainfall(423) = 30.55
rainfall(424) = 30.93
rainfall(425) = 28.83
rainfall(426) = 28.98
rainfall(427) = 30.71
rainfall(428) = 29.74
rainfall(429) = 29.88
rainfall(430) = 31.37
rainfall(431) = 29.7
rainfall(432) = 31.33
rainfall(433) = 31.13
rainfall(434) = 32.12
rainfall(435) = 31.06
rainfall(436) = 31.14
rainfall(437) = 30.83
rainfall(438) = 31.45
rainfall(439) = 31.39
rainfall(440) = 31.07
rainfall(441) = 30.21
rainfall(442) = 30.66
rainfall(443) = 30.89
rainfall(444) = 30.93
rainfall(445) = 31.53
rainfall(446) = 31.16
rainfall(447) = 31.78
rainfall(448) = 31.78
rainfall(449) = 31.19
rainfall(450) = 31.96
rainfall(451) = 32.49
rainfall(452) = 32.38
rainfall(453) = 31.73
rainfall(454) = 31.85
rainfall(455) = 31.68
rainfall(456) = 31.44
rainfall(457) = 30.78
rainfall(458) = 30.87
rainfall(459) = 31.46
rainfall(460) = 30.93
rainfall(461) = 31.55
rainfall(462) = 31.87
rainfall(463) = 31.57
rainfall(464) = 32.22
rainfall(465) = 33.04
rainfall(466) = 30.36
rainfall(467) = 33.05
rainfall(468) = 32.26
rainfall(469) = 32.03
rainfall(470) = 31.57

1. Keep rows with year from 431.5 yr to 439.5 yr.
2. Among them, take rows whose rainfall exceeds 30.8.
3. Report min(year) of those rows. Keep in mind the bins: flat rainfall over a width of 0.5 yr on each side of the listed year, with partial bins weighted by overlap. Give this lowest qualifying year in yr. 432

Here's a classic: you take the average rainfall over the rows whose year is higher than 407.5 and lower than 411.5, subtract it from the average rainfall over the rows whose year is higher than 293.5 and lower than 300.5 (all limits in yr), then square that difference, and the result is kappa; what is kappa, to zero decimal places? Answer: 60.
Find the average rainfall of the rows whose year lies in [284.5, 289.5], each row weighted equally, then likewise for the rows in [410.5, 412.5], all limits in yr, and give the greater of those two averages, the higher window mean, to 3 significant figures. 36.5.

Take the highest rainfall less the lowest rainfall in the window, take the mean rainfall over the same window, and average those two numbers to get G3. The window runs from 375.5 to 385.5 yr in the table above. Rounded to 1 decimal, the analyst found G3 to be 17.3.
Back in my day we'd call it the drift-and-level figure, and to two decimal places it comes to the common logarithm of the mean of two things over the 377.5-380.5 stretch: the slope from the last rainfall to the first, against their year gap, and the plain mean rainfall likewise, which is 1.01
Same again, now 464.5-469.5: 1.20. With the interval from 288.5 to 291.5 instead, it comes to 1.17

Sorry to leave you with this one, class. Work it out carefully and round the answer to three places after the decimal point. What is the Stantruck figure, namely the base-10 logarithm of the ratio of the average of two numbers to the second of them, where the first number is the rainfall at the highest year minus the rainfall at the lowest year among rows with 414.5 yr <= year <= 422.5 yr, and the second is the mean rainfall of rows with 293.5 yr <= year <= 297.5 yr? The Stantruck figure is -0.329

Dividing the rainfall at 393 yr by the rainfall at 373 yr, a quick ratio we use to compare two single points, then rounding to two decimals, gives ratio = 1.16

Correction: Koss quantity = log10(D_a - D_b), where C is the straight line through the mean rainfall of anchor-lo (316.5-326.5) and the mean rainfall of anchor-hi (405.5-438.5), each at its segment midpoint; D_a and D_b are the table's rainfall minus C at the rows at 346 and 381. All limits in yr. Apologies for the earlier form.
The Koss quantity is 0.93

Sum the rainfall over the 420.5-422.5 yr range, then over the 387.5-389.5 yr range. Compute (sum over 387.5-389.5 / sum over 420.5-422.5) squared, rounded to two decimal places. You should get 1.14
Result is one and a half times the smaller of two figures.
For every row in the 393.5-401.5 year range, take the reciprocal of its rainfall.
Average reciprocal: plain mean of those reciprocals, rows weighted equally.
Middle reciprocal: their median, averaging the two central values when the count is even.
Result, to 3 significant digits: 0.0431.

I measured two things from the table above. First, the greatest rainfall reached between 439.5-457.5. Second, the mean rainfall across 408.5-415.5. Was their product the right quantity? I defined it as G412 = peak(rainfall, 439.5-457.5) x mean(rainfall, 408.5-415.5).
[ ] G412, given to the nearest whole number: 1144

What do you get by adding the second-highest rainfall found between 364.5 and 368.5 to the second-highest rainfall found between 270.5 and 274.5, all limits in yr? 61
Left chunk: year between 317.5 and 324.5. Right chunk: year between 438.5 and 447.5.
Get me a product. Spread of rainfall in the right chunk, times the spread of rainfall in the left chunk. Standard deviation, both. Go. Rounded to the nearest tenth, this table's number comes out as 0.2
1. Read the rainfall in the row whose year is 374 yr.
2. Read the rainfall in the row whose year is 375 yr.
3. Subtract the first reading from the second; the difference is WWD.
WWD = -1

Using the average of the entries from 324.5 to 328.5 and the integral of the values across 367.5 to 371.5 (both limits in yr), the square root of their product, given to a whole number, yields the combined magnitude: 58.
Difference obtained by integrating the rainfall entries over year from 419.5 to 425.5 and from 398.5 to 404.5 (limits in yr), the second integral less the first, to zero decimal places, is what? 29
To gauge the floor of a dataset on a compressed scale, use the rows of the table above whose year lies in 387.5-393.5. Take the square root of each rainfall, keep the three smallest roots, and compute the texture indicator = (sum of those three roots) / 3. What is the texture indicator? 5.61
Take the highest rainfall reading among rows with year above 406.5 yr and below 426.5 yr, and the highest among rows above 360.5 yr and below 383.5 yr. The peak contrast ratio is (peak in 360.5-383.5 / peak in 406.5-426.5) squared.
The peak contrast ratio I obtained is 0.66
